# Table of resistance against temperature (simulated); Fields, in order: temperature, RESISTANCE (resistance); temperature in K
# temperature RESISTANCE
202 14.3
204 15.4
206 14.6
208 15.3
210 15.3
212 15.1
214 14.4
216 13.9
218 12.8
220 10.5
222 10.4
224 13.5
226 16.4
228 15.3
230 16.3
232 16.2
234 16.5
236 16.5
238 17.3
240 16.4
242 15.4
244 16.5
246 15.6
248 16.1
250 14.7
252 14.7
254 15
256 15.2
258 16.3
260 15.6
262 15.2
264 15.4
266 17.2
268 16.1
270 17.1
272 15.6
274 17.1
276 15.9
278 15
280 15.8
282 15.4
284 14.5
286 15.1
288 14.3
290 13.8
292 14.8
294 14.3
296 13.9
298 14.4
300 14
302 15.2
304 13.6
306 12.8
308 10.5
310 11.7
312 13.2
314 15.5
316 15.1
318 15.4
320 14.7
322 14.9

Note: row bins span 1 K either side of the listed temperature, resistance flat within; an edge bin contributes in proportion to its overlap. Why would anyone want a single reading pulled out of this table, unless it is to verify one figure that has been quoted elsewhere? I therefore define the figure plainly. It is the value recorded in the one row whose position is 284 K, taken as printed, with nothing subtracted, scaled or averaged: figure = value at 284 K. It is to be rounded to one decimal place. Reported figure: 14.5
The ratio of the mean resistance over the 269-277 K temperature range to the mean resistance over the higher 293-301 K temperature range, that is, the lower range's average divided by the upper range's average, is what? 1.2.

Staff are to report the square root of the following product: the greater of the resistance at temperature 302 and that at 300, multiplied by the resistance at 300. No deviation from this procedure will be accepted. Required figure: 14.6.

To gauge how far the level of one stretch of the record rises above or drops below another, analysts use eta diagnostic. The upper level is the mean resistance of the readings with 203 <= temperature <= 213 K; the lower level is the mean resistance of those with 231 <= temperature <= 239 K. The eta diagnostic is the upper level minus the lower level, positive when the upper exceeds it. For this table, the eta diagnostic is -1.5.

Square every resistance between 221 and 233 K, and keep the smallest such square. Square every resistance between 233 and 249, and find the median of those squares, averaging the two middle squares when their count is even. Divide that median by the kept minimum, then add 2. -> 4.50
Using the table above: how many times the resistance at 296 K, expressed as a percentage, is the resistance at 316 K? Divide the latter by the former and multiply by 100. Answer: 109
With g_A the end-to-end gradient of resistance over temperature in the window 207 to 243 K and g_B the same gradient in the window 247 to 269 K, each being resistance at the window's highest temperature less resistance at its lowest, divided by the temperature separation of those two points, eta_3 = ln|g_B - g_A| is -5.8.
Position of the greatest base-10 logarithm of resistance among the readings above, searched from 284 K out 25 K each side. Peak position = 266 K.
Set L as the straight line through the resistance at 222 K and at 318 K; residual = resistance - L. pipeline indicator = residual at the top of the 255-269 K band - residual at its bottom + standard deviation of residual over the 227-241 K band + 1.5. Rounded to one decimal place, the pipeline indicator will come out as 2.2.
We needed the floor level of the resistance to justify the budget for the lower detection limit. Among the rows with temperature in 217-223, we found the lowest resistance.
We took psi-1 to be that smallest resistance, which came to 10.4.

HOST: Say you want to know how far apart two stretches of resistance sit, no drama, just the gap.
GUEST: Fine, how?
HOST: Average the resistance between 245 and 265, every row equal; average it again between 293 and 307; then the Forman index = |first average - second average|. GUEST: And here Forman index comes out 1.4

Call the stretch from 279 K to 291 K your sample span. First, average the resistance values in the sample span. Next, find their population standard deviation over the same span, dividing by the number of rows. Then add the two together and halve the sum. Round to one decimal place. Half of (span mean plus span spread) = 7.7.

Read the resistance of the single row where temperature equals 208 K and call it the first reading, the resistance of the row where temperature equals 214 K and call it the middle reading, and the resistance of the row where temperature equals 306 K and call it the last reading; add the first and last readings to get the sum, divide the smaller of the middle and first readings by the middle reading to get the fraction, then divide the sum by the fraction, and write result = 28.1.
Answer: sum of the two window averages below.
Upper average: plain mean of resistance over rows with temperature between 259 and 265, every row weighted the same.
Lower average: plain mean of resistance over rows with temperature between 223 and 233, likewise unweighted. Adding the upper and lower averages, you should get 30.9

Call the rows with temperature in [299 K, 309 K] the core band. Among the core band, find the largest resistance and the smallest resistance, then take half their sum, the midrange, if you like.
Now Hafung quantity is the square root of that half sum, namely 3.6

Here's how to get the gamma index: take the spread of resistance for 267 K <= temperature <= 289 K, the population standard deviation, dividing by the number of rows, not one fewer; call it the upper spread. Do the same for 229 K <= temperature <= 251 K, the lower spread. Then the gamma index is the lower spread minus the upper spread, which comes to -0.2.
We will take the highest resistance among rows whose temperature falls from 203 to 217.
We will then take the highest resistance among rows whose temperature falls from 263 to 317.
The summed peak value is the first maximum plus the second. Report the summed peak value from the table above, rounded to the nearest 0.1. 32.6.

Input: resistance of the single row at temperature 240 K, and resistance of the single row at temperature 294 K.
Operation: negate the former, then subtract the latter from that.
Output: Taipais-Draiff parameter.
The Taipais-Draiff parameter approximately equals -30.7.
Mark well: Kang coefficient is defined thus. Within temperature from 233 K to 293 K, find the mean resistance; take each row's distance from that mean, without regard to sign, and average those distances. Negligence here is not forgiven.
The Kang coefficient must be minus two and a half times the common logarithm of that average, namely 0.33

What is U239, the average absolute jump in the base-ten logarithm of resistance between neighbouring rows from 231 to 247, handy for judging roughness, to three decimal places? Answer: 0.019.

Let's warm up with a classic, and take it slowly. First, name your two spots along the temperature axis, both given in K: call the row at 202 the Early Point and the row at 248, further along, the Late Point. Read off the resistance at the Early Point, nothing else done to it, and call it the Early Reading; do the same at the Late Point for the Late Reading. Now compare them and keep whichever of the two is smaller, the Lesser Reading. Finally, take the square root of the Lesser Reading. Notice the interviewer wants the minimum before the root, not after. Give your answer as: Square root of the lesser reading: 3.78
